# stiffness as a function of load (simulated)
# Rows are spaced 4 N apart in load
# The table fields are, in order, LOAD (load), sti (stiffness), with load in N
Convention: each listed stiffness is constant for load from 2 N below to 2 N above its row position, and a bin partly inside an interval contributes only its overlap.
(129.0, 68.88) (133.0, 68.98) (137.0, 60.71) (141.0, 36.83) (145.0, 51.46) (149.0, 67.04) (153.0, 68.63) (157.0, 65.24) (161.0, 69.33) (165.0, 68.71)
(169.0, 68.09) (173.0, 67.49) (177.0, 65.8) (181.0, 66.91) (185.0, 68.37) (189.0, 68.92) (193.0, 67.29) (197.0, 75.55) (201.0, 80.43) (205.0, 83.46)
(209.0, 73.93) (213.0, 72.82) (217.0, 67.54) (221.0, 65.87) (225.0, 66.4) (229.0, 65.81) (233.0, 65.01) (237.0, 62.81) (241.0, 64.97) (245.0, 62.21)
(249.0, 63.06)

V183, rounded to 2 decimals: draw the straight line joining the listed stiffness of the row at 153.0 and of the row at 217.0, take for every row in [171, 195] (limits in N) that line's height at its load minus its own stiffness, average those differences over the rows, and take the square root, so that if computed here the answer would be 0.81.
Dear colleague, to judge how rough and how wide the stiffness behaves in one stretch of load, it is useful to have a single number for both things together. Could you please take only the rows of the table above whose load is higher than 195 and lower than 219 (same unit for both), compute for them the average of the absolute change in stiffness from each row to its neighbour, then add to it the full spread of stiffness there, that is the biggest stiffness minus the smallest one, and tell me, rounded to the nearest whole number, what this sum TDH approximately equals 21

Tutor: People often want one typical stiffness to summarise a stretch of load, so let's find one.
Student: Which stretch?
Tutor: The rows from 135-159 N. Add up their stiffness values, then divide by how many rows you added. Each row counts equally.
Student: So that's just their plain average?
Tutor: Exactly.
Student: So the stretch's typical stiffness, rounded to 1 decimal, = 58.3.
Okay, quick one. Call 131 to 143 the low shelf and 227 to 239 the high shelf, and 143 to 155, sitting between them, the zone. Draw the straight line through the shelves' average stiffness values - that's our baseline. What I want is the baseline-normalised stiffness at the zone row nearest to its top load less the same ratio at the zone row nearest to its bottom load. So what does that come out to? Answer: 0.29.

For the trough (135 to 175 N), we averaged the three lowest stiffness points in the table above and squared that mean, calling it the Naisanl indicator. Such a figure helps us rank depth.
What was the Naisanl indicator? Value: 2467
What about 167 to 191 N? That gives 4453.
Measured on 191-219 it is 4791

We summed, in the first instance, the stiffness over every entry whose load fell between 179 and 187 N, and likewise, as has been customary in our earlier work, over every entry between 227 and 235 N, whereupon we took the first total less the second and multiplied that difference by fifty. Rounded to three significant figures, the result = 223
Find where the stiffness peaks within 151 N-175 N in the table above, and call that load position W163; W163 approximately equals 161.0 N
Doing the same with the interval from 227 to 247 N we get 229.0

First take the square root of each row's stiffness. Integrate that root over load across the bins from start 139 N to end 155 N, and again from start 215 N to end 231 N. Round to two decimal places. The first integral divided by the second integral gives 0.91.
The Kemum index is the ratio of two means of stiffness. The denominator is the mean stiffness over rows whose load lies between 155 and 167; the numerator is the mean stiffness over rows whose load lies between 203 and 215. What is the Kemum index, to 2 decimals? 1.13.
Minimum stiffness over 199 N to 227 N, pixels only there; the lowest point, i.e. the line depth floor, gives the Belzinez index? 65.87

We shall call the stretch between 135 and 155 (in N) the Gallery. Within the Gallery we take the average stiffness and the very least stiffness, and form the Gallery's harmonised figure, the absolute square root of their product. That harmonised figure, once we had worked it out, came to 46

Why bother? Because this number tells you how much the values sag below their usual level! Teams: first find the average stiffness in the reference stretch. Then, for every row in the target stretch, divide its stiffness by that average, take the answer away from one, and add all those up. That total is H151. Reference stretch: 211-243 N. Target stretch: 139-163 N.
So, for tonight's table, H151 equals 0.6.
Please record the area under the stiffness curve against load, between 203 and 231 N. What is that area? 1983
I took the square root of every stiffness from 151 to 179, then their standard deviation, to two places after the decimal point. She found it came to 0.09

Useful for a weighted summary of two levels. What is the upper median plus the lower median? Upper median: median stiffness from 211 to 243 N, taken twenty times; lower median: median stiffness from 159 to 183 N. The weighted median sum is 1385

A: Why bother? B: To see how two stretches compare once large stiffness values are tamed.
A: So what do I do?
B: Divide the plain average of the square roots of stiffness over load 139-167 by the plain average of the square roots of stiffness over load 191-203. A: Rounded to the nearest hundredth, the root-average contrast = 0.90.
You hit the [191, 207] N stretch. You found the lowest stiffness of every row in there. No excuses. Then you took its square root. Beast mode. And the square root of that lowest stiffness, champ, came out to 8.20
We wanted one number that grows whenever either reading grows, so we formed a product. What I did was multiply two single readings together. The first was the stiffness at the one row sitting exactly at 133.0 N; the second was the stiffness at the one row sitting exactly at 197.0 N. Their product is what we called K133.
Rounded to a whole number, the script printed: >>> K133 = 5211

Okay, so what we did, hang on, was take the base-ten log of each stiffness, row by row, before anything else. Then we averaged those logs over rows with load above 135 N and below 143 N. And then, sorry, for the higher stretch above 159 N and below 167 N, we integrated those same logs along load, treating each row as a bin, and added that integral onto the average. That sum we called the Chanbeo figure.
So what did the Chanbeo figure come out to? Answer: 16.4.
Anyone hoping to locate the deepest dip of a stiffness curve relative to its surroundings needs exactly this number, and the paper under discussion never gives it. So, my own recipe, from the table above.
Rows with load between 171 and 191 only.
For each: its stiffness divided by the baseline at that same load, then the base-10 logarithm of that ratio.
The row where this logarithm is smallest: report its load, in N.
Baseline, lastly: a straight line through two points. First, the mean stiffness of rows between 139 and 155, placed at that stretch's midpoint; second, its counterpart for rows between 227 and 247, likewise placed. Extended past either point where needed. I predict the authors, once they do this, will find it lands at 177.0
